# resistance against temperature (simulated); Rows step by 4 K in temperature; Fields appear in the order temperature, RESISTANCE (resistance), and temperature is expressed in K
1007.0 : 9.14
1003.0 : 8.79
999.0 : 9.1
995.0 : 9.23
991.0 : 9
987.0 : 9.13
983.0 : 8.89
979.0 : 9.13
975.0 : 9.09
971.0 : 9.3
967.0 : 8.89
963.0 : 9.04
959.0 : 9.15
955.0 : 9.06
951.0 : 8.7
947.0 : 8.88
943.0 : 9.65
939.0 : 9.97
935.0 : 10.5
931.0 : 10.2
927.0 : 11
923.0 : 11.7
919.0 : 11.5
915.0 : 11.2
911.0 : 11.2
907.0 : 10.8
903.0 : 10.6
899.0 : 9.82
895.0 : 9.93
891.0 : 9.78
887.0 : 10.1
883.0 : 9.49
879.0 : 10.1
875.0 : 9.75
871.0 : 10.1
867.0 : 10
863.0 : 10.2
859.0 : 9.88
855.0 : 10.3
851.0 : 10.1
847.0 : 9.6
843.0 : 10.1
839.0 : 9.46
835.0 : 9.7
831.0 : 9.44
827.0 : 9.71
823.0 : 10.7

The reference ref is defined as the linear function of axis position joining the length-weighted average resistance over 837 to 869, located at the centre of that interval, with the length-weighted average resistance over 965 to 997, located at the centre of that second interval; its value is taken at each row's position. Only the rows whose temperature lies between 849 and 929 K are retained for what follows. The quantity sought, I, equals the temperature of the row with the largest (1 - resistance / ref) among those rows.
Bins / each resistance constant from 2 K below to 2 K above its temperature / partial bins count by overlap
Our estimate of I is 883.0 K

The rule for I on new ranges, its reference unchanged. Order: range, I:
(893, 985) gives 951.0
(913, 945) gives 943.0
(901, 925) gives 903.0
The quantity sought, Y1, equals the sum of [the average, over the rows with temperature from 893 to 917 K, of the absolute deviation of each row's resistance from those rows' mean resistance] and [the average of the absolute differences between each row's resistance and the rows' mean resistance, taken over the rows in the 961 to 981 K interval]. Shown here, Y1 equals 0.58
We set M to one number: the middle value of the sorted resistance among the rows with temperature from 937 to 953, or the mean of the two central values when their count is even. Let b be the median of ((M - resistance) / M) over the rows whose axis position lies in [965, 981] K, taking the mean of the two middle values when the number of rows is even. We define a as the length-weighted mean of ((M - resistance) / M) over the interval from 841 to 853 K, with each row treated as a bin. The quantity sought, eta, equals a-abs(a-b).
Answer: -0.16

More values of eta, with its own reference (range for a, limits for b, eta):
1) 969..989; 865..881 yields -0.08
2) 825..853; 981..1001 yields -0.12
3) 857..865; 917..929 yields -0.24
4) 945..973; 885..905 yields -0.07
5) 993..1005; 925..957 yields -0.06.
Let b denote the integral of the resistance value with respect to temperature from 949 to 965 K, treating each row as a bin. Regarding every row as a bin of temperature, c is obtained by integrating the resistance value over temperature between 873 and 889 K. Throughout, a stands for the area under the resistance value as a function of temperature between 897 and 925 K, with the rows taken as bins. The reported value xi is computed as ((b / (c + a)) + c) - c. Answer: 0.31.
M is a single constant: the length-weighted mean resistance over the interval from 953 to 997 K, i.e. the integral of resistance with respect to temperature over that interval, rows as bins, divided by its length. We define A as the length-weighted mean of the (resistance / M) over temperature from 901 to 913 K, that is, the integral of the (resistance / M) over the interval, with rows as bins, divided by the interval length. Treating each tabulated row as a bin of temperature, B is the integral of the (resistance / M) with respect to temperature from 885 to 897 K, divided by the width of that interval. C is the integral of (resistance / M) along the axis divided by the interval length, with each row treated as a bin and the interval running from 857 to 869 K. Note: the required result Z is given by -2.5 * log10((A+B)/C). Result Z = -0.79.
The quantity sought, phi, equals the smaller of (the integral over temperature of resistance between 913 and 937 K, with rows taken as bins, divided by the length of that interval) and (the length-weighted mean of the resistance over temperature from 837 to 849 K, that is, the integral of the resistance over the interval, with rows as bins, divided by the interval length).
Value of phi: 9.7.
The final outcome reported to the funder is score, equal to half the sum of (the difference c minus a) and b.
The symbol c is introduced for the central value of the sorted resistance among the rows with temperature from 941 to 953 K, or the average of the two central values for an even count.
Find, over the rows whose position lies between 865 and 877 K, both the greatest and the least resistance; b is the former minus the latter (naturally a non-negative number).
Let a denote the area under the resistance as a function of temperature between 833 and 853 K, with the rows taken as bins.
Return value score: -93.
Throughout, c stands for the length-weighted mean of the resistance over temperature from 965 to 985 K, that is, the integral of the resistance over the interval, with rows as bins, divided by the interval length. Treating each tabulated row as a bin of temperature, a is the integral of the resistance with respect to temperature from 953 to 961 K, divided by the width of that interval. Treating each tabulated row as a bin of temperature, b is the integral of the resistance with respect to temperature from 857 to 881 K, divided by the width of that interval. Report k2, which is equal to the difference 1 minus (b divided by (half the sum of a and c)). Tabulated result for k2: -0.10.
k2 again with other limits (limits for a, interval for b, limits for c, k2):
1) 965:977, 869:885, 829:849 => -0.05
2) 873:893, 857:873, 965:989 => -0.06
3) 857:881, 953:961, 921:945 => 0.11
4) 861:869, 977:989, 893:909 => 0.11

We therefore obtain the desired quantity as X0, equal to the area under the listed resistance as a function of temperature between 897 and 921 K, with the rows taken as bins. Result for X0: 260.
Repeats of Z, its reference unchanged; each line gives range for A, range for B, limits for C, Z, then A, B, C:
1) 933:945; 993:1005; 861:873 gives -0.69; 1.11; 1.00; 1.112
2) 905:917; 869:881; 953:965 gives -0.91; 1.22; 1.10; 1.000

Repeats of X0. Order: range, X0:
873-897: 237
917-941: 259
